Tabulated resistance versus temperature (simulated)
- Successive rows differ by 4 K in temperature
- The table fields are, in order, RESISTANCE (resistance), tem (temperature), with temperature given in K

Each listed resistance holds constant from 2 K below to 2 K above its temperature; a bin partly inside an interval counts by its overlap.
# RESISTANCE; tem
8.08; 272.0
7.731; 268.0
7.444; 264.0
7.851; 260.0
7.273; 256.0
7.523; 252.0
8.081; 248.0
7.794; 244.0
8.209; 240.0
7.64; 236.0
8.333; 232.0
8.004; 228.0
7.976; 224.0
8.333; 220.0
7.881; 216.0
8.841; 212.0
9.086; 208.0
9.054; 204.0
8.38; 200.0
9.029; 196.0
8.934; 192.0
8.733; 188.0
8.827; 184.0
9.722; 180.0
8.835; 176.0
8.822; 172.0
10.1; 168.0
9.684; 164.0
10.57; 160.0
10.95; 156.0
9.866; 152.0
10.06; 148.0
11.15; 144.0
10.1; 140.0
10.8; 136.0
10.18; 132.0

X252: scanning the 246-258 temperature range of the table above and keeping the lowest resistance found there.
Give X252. 7.273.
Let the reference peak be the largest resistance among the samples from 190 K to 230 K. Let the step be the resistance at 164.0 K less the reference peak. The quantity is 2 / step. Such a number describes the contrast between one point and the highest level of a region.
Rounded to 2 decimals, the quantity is 3.34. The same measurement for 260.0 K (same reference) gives -1.62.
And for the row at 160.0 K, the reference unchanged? 1.35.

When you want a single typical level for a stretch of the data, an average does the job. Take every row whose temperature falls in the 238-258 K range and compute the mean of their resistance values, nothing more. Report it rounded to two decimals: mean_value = 7.78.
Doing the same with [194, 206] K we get 8.82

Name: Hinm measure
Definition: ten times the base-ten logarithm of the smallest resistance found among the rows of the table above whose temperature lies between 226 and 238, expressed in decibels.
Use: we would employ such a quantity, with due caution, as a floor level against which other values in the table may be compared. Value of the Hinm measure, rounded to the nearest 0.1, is 8.8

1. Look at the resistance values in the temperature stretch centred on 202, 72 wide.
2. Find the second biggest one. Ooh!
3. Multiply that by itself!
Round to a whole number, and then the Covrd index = 95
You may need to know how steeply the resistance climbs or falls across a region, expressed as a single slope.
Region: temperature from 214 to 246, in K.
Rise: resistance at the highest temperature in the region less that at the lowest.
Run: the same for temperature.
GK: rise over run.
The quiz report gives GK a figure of -0.003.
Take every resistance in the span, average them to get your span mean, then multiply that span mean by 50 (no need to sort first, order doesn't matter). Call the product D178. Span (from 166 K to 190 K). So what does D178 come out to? 459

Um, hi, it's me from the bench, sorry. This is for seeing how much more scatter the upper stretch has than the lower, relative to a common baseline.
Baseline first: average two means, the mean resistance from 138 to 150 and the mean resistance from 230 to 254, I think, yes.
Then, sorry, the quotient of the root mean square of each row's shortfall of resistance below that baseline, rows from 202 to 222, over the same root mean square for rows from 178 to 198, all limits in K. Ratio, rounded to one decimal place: 1.9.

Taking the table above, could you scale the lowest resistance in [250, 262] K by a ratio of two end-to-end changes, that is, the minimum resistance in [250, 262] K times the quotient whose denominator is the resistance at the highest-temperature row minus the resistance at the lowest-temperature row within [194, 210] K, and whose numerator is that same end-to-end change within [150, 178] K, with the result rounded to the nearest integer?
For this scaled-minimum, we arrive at -132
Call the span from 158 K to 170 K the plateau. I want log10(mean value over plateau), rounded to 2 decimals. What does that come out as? 1.01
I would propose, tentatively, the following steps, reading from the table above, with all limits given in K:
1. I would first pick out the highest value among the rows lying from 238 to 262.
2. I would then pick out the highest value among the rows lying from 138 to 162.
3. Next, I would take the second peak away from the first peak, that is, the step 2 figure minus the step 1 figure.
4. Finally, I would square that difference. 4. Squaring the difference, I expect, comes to 8.6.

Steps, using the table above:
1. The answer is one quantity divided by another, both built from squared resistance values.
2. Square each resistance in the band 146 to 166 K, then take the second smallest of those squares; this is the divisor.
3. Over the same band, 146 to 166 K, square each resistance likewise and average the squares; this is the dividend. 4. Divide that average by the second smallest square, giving 1.08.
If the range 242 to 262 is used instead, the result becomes 1.05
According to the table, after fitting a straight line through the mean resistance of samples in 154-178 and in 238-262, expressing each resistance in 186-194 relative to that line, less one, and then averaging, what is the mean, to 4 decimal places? -0.0444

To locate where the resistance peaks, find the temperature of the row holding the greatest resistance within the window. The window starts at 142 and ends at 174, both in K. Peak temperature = 144.0 K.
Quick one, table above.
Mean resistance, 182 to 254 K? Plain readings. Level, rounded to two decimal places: 8.37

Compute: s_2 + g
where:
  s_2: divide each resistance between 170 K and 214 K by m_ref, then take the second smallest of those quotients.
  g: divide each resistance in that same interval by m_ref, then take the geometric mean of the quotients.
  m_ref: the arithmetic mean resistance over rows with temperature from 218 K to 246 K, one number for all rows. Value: 2.20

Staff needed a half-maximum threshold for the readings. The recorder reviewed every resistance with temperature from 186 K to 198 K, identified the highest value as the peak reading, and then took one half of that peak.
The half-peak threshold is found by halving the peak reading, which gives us 4.5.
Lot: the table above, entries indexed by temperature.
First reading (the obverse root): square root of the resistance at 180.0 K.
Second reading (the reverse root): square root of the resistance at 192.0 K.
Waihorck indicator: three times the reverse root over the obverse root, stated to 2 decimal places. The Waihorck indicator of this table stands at 2.88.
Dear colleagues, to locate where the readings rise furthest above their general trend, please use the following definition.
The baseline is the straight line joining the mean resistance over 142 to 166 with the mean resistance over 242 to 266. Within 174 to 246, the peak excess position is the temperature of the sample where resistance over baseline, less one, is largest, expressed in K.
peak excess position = 240.0 K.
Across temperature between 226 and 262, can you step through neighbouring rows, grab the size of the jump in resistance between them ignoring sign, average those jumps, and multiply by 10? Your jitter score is 4.6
